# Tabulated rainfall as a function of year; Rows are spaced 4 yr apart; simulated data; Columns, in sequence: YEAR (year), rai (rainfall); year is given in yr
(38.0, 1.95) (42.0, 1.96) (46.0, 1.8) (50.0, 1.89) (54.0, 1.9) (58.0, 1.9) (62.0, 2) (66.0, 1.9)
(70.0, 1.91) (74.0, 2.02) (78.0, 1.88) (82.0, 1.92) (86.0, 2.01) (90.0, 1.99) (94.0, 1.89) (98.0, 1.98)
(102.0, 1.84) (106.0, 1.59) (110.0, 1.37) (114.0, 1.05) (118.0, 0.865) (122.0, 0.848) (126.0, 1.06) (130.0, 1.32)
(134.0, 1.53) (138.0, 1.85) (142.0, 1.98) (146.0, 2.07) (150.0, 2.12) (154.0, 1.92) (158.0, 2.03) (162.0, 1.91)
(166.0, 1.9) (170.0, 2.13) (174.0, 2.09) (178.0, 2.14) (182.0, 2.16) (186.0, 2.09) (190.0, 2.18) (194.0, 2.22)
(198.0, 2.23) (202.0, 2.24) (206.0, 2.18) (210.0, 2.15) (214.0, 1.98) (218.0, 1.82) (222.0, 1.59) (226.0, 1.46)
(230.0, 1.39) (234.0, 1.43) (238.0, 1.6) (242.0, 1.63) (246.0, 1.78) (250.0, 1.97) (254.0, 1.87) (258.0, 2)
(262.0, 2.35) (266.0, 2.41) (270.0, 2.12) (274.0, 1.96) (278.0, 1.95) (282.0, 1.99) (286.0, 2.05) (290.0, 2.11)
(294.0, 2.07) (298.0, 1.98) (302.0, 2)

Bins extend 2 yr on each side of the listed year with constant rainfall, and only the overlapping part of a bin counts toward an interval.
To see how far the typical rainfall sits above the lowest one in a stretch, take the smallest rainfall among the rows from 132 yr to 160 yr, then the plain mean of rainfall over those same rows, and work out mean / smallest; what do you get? 1.26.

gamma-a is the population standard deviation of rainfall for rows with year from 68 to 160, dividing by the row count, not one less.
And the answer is 0.40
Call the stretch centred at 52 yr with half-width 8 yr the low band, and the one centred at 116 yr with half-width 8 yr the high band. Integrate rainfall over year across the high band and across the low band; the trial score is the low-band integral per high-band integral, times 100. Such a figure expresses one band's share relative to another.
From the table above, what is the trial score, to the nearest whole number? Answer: 181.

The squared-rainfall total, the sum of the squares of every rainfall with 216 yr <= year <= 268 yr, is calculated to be 43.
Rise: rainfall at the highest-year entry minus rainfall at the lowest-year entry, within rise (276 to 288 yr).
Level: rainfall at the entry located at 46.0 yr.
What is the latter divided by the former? 18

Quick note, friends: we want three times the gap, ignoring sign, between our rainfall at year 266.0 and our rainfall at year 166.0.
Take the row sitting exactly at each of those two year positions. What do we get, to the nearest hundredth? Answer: 1.53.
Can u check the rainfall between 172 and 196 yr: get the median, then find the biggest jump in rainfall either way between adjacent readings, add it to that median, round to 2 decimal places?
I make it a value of 2.24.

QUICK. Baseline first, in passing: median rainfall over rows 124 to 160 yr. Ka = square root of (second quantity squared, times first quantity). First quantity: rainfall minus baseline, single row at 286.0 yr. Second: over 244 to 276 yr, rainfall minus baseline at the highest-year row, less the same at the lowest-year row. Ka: 0.1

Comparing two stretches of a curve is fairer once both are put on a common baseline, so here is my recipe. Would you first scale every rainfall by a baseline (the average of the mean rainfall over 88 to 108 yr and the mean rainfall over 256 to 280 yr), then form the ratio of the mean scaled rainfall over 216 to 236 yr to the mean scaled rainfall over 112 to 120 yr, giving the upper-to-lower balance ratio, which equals 1.6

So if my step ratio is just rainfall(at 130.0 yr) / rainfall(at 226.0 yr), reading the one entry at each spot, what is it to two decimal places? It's 0.90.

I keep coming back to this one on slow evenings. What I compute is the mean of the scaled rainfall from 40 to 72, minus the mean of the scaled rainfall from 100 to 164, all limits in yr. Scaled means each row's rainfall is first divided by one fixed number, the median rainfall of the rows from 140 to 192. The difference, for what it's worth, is 0.15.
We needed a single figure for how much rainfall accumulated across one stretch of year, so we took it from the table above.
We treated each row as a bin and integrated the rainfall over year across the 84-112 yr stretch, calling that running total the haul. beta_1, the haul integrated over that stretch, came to 50.7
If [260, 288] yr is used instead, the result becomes 59.3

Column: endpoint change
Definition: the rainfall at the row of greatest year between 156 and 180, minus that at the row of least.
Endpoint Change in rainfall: 0.11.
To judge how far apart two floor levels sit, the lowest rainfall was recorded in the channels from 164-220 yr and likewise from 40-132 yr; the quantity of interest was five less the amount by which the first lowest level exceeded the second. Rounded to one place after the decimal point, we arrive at 4.0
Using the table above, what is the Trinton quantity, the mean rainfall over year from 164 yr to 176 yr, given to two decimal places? 2.04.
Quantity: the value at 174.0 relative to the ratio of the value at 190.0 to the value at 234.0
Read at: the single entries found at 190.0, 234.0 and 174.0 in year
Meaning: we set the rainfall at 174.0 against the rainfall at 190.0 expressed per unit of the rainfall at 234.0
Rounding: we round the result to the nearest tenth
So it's 1.4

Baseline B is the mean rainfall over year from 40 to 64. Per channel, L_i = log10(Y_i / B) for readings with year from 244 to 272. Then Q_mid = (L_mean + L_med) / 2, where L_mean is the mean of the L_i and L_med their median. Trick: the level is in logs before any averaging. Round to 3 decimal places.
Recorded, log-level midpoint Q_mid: 0.027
